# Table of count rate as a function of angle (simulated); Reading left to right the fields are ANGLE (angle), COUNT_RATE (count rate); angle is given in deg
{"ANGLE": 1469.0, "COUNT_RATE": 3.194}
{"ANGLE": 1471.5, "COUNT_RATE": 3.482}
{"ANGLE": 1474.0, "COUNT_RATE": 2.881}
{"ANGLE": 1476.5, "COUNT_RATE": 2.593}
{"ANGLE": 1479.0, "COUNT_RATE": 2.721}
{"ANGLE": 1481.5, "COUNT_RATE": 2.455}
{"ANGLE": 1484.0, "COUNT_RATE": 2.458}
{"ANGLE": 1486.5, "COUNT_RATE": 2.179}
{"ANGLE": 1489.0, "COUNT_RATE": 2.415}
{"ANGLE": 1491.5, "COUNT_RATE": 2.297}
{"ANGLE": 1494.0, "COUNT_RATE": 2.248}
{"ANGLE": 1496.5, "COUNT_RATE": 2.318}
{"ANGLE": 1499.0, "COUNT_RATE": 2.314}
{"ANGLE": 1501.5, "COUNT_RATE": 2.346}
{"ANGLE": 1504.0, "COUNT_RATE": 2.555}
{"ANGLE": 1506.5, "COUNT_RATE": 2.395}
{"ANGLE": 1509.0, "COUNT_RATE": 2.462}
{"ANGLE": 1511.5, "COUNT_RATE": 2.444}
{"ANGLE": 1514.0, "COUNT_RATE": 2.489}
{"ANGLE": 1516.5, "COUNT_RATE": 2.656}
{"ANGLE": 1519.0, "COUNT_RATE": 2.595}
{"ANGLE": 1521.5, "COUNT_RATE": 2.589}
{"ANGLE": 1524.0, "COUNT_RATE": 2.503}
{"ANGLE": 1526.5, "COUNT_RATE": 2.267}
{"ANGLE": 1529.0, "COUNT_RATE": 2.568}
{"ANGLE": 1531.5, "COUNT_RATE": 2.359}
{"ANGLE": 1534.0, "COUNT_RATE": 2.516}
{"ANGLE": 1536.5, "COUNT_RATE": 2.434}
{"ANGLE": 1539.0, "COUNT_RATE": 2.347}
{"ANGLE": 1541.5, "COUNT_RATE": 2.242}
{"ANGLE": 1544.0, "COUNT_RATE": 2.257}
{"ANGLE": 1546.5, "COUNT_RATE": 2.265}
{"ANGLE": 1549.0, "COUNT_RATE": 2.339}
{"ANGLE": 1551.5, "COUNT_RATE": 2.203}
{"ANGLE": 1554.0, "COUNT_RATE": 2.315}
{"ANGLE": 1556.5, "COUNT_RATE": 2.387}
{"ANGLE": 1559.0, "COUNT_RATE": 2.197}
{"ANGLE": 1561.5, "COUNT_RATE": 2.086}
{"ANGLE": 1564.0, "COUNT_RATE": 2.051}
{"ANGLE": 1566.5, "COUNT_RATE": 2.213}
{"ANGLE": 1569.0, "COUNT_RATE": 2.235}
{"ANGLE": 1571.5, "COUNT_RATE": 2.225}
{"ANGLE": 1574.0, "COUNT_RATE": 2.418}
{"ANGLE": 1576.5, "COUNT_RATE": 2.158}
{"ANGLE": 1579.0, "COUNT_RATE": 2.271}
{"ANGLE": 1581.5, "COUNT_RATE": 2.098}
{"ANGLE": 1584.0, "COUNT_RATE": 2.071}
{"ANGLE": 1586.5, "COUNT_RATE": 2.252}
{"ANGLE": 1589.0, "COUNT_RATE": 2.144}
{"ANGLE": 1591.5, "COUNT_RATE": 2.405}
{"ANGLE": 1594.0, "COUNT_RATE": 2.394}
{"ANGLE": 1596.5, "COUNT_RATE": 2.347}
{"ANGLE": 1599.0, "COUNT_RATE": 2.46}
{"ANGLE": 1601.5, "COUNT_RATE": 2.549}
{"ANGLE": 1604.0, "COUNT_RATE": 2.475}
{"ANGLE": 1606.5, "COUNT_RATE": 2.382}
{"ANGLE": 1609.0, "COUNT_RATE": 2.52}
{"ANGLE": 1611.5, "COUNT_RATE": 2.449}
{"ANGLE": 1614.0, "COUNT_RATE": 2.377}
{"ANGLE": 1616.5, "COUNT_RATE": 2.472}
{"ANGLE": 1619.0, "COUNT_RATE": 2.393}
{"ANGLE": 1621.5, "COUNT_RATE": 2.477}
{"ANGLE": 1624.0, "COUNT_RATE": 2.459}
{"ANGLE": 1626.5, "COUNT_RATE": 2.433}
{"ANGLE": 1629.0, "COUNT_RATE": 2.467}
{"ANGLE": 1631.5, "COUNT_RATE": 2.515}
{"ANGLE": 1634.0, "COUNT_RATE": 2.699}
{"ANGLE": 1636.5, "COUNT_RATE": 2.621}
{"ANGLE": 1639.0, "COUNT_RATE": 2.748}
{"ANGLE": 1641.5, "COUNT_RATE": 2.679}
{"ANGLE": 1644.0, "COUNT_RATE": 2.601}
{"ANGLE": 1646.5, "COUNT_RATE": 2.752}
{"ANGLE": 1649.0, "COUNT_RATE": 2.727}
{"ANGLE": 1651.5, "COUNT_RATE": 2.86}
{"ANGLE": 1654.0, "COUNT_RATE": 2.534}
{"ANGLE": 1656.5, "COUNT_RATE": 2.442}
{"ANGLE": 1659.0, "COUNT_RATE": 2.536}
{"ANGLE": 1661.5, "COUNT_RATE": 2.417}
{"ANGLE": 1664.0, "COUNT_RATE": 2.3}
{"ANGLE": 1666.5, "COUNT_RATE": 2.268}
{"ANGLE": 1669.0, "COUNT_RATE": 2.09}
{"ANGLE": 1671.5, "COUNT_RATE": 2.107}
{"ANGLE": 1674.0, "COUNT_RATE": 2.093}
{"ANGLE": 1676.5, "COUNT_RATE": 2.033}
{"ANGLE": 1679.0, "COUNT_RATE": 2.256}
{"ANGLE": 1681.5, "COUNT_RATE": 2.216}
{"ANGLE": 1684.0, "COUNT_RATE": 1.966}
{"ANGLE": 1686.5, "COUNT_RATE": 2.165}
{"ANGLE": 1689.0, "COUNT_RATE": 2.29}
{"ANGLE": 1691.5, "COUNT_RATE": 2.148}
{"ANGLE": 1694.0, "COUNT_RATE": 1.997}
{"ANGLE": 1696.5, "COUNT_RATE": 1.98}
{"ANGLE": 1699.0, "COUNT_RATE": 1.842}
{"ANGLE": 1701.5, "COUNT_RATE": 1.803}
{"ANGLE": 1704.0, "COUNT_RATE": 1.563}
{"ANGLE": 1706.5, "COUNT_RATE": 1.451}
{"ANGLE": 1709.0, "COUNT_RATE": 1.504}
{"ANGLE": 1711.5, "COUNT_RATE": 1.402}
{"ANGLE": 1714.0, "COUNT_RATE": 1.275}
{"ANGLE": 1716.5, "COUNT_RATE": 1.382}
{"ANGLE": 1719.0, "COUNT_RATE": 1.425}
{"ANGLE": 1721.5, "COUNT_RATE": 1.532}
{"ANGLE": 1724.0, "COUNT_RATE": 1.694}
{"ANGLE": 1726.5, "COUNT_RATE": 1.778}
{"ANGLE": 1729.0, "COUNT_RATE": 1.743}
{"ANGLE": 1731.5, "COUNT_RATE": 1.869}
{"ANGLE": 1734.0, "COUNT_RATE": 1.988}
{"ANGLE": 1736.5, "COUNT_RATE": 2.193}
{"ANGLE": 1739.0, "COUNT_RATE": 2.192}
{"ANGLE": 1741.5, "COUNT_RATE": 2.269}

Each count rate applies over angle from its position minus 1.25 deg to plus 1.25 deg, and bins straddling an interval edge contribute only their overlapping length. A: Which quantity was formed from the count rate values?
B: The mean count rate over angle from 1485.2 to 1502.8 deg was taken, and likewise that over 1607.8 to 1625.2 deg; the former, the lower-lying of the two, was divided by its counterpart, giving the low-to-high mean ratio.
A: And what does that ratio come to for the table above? 0.94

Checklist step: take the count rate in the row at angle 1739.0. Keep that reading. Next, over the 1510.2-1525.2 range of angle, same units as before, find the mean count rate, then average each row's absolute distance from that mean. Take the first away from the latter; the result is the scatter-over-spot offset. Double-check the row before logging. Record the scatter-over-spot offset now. -2.12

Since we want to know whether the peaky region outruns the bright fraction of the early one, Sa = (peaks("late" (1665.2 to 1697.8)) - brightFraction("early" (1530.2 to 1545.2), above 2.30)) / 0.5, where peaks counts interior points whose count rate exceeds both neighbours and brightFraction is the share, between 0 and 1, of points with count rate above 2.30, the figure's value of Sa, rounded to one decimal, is 4.7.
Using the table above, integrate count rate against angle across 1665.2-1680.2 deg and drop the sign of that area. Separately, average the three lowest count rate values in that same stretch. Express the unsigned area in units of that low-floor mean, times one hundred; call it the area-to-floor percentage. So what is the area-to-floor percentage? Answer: 1550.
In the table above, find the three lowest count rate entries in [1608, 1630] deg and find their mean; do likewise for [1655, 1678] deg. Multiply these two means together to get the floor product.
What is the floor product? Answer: 5.0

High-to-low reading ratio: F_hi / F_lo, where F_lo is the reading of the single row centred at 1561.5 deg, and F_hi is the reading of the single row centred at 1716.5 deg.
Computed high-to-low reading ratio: 0.66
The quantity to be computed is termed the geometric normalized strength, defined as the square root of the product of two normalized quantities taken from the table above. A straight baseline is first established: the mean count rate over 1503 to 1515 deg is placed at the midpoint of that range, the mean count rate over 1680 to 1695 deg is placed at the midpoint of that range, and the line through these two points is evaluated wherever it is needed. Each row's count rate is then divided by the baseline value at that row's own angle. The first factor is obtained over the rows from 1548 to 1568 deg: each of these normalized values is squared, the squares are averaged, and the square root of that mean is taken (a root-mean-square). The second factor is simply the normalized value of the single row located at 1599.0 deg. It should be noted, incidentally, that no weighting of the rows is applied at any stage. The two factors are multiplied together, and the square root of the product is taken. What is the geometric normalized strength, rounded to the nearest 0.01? 1.00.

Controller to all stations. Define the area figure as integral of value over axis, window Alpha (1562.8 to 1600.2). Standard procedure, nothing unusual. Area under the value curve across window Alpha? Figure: 84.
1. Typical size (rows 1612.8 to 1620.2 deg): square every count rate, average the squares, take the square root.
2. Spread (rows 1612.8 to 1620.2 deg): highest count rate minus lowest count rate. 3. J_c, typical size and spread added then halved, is 1.25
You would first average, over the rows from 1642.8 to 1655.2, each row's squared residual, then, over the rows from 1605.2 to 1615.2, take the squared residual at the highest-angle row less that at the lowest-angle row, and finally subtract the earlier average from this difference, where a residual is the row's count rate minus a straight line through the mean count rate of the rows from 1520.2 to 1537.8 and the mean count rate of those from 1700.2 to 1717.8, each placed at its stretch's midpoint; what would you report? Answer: -0.77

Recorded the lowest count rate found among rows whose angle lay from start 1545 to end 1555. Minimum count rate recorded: 2.203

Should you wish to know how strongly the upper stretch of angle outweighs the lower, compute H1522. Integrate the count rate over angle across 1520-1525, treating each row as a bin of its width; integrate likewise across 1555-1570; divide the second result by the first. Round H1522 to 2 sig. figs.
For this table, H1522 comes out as 2.6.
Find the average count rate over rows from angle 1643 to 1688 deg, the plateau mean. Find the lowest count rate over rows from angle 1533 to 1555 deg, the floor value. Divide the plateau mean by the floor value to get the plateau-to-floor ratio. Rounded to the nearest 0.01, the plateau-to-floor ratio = 1.07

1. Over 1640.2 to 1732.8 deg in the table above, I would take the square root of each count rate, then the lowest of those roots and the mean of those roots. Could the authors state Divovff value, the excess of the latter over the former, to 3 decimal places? 0.293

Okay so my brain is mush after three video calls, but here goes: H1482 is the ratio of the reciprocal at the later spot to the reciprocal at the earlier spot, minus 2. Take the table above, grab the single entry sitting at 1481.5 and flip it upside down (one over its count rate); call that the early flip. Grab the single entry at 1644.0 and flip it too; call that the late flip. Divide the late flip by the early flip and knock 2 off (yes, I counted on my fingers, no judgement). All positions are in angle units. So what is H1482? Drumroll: -1.06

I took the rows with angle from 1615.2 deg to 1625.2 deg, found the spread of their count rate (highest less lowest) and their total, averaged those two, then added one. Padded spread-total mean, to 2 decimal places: 5.94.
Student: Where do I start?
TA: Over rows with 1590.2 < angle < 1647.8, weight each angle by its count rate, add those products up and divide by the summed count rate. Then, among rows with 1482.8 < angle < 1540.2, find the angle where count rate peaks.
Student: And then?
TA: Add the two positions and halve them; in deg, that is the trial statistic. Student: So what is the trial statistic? 1568.0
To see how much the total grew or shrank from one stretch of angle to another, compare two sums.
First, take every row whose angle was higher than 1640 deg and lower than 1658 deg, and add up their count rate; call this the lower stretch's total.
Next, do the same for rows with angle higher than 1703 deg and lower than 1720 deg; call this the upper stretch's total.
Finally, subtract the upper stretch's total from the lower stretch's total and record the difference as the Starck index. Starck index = 9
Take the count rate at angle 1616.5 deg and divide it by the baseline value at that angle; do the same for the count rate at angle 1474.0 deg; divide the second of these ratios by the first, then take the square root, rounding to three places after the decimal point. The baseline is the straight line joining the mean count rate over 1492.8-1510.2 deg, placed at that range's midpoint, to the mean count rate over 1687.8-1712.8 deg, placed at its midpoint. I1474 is 0.984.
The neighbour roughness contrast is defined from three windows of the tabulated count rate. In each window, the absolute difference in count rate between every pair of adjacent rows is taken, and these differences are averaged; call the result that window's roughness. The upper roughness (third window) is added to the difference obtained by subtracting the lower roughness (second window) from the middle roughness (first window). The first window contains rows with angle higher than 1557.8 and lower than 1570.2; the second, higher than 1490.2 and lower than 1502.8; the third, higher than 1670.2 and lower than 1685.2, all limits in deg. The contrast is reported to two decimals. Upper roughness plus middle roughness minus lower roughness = 0.16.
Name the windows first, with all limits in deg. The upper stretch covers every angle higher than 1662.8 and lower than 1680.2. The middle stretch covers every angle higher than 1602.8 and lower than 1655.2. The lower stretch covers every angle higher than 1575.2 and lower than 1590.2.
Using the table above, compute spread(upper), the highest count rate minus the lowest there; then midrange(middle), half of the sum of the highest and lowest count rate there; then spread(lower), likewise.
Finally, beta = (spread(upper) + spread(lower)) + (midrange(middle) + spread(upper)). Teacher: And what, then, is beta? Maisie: 3.4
